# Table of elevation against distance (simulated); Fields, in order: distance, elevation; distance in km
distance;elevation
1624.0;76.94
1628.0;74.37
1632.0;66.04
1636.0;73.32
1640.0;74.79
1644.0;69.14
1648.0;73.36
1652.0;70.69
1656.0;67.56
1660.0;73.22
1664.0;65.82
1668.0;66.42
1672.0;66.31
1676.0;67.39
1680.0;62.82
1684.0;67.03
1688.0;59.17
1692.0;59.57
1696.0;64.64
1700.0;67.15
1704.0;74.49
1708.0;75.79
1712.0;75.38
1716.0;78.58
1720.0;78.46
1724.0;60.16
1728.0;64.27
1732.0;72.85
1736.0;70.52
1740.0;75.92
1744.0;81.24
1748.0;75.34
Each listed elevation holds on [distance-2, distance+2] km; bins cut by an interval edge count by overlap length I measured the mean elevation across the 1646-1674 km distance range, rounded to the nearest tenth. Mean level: 69.1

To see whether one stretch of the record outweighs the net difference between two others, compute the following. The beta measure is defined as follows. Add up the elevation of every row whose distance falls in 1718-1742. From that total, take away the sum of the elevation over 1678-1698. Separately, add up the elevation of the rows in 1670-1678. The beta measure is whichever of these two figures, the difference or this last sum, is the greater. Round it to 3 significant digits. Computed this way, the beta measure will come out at 134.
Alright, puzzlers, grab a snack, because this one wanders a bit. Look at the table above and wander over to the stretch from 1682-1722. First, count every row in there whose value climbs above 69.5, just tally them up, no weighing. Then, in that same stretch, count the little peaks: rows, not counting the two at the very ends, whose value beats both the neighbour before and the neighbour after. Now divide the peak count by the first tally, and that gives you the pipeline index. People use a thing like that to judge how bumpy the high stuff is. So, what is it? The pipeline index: 0.40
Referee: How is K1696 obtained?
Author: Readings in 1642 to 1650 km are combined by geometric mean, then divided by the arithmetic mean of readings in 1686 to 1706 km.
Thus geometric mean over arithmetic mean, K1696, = 1.10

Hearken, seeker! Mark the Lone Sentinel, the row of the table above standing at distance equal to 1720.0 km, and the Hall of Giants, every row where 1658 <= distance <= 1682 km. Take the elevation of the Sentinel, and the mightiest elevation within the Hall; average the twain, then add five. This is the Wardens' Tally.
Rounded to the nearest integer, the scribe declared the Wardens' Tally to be 81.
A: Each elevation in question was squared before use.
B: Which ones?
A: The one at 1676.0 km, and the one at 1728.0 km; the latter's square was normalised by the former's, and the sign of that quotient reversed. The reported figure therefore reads -0.91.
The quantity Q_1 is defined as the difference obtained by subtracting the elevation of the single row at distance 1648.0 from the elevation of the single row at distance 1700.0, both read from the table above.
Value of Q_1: -6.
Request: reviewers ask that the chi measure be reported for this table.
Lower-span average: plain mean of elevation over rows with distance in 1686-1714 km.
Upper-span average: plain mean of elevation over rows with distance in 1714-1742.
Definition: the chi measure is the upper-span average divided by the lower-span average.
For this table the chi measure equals 1.05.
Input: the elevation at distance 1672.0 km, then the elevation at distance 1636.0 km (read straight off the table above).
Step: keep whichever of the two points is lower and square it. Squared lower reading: 4397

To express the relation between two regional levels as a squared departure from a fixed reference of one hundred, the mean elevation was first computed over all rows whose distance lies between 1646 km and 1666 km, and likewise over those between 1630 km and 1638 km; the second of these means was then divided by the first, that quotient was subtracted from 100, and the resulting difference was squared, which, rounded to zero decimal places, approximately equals 9802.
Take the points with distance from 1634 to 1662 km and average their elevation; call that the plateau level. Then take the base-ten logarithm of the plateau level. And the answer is 1.86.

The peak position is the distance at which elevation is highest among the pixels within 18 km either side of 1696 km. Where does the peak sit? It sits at 1708.0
